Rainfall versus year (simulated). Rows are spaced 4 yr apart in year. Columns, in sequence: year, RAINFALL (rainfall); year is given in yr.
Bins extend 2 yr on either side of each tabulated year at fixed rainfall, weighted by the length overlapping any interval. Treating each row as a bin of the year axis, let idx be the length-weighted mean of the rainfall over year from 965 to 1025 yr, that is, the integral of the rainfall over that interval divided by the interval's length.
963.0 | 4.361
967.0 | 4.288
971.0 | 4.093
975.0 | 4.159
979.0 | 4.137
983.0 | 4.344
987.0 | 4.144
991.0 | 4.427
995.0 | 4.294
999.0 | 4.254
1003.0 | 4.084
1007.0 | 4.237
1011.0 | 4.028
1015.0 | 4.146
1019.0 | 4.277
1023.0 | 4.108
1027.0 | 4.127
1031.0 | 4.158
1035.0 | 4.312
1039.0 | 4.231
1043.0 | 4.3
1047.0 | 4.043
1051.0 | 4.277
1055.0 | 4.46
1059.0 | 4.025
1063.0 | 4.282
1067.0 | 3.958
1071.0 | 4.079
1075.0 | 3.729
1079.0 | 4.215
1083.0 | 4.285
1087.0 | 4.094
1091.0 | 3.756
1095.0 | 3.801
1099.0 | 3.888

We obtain 4.20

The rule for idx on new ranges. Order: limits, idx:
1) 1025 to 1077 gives 4.15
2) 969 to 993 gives 4.22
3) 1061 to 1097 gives 4.02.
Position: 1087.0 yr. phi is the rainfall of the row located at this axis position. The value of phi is 4.094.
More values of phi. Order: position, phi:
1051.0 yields 4.277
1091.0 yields 3.756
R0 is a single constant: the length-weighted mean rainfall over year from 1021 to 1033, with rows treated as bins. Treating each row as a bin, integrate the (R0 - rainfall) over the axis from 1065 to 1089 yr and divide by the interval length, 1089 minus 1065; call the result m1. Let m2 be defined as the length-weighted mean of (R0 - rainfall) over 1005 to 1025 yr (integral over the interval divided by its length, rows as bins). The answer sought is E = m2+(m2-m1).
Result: -0.13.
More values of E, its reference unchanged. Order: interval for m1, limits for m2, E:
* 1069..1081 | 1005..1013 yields -0.13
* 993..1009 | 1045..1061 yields -0.05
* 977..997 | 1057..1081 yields 0.30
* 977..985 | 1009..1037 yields 0.04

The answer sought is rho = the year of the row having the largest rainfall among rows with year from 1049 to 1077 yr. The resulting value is 1055.0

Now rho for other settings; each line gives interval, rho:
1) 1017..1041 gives 1035.0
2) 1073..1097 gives 1083.0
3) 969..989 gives 983.0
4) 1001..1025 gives 1019.0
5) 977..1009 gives 991.0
